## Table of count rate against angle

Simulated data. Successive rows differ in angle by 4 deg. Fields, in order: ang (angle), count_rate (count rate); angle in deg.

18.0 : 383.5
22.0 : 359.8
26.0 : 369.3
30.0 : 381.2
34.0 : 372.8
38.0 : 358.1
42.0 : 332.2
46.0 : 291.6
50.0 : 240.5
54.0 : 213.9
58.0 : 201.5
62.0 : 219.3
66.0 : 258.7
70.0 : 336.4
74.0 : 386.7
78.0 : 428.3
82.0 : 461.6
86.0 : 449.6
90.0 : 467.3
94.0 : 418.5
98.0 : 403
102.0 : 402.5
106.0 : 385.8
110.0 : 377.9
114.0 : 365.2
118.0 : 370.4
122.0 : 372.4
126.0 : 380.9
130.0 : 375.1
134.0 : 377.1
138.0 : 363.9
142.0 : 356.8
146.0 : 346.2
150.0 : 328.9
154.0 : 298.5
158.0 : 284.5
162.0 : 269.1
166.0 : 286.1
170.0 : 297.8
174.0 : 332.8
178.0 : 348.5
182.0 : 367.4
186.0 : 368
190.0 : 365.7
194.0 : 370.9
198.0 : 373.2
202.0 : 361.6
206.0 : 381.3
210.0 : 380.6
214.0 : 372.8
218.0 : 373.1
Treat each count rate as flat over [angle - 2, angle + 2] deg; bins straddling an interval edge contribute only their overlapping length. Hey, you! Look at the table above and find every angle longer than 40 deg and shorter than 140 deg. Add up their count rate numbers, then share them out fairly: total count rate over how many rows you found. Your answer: 355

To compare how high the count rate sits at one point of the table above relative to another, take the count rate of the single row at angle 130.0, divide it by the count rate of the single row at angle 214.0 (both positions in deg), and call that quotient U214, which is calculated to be 1.0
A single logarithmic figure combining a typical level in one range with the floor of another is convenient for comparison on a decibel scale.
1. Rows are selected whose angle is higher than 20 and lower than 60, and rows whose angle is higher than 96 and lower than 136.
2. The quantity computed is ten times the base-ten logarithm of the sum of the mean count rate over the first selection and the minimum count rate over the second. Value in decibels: 28.3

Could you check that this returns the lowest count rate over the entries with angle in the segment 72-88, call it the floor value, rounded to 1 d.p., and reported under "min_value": 386.7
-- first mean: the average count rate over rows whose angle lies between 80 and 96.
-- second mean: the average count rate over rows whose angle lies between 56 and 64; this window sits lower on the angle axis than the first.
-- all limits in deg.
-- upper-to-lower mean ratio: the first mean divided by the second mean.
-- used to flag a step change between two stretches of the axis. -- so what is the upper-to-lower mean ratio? 2.1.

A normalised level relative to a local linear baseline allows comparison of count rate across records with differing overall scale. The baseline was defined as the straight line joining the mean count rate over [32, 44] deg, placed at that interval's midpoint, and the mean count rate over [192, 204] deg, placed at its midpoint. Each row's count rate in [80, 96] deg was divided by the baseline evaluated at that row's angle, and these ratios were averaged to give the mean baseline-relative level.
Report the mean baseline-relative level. 1.3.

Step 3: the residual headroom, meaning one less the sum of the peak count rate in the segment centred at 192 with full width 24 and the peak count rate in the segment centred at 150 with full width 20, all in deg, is -729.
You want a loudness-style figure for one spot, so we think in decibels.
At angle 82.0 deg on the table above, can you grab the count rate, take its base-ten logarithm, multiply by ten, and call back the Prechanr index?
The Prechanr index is 26.6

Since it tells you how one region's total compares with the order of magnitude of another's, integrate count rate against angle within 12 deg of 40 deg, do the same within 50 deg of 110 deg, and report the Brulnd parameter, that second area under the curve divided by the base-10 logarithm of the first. 9457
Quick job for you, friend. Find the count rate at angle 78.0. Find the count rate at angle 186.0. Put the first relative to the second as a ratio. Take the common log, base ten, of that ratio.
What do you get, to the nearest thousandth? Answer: 0.066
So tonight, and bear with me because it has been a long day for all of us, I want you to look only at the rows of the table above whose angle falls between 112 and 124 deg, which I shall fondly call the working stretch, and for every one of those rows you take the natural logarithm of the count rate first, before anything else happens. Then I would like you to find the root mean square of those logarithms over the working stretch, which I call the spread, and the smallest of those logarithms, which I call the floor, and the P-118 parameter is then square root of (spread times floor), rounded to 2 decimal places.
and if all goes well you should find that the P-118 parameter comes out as 5.91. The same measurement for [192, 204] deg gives 5.90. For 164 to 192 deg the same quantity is 5.74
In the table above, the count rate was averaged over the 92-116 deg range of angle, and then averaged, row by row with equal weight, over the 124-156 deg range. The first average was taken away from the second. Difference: -39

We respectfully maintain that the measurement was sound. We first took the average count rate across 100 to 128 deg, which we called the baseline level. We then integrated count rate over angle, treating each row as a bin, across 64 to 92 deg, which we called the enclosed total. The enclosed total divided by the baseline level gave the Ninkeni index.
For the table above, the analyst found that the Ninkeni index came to 29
